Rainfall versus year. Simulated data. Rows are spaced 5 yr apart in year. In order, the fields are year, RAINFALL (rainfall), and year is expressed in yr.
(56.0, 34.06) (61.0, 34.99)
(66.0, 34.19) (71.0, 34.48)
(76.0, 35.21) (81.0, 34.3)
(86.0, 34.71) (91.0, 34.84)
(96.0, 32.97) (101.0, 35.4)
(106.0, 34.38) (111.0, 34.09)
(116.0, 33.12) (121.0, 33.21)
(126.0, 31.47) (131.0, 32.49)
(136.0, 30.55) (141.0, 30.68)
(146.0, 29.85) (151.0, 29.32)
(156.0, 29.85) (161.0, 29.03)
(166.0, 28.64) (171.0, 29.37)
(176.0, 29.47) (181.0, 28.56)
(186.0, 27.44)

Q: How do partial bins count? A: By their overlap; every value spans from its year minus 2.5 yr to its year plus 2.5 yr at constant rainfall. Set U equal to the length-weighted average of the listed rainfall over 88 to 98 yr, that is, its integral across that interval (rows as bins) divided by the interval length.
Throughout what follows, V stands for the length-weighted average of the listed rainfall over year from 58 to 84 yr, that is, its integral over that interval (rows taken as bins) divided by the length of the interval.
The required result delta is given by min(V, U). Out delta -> 34.0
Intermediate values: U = 34.0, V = 34.6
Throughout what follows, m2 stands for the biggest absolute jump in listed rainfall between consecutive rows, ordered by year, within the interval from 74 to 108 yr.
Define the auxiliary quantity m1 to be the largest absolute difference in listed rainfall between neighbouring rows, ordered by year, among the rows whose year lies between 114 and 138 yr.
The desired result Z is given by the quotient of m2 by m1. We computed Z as 1.3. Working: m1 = 1.94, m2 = 2.4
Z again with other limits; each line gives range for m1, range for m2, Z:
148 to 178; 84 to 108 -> 3.0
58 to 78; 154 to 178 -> 1.0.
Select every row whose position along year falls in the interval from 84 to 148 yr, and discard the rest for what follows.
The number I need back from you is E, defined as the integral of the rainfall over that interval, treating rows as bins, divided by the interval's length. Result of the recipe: 33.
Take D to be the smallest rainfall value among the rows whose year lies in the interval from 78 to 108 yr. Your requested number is 32.97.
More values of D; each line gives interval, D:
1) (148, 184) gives 28.56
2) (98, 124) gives 33.12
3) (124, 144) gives 30.55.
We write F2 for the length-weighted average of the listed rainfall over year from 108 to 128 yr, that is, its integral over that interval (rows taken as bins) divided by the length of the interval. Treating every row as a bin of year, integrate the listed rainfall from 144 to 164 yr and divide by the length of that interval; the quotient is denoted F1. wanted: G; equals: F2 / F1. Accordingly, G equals 1.12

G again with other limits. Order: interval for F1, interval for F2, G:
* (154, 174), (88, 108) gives 1.18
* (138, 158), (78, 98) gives 1.14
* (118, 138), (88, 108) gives 1.08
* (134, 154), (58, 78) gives 1.15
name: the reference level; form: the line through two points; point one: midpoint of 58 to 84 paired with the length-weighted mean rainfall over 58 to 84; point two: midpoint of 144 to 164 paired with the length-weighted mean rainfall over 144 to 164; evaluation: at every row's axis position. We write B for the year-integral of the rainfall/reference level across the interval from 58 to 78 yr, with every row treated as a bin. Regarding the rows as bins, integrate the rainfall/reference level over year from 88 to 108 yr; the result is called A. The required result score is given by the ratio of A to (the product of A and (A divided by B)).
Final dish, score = 1.0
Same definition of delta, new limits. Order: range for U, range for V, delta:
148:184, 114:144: 29.2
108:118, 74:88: 33.7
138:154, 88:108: 30.0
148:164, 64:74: 29.4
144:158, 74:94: 29.7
